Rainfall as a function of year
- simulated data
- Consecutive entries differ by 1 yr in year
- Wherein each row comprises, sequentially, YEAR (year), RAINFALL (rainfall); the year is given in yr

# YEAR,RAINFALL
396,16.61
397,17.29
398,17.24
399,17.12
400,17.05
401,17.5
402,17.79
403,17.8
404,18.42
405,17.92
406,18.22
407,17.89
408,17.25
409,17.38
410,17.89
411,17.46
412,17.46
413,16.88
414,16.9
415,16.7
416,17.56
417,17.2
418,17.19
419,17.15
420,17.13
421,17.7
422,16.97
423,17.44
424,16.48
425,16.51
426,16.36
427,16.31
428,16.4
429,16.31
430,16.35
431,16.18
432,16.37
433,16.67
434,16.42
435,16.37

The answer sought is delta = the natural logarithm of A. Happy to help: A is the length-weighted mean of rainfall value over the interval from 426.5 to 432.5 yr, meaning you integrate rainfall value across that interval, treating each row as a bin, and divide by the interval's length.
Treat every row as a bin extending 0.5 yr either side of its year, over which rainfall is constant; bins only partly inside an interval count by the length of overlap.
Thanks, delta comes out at 2.79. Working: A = 16.3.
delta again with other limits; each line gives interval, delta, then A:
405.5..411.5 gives 2.87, 17.7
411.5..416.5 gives 2.84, 17.1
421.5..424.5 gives 2.83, 17.0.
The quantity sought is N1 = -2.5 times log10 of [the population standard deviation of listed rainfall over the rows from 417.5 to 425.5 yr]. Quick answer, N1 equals 1.02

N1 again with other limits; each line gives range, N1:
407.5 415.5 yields 1.09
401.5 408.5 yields 1.17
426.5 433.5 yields 2.15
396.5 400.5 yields 2.56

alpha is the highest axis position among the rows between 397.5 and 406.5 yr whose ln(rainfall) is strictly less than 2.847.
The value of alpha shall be 400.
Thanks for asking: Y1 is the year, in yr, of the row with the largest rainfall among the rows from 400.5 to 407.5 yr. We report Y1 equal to 404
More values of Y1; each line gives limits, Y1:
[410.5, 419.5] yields 416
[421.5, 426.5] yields 423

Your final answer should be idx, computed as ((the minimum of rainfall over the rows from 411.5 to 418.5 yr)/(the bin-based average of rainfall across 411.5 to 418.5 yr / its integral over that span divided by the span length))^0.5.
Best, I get 0.987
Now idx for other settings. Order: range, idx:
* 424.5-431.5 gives 0.995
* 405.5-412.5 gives 0.989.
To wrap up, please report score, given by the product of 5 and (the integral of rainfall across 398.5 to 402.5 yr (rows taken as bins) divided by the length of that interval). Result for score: 86.8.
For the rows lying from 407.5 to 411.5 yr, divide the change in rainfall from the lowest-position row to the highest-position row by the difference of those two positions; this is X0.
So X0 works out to 0.07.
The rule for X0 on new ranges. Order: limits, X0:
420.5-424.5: -0.41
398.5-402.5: 0.22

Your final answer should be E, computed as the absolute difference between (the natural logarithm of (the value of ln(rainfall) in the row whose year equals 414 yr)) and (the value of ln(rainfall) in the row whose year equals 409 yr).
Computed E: 1.82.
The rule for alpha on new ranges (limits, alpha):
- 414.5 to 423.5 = 422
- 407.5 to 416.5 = 415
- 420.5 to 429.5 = 429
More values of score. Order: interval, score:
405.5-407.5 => 90.3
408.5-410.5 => 88.2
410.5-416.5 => 85.8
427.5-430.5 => 81.8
